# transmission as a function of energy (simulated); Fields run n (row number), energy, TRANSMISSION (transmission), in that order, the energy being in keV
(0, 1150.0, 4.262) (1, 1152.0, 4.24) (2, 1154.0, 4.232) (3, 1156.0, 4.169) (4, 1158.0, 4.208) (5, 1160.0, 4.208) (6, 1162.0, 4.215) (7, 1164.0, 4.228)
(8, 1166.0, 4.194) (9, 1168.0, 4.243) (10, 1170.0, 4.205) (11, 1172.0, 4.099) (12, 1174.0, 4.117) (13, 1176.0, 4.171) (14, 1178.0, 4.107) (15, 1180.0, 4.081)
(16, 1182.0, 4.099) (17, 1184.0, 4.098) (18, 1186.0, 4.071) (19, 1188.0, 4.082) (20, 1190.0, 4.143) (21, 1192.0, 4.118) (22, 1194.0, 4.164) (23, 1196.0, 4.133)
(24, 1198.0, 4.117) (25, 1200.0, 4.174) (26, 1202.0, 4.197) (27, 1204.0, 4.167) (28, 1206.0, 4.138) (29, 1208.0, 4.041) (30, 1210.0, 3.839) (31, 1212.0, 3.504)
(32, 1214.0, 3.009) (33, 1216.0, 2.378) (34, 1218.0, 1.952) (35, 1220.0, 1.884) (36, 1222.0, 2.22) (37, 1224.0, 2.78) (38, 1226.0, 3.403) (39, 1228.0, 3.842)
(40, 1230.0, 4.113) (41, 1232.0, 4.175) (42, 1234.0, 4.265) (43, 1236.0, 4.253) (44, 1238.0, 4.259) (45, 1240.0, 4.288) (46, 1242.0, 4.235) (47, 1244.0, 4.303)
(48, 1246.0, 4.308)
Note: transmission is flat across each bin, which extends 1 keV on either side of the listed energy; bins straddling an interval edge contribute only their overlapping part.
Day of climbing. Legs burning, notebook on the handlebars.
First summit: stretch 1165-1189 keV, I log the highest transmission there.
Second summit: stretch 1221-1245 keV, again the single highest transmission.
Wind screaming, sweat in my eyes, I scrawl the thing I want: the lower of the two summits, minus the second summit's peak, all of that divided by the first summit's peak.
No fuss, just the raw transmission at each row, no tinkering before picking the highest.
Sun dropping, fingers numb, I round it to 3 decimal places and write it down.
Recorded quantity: -0.014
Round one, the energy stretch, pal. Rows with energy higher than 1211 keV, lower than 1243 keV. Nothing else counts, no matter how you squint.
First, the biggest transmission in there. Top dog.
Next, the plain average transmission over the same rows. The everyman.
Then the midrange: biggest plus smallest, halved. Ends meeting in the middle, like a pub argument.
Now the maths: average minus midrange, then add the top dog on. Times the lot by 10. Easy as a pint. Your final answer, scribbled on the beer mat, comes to 46.1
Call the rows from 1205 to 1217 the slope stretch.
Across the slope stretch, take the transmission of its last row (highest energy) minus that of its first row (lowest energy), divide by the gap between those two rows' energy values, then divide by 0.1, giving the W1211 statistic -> -1.76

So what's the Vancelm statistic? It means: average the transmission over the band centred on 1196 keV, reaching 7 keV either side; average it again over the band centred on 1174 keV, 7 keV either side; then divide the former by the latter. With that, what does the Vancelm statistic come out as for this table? 1.00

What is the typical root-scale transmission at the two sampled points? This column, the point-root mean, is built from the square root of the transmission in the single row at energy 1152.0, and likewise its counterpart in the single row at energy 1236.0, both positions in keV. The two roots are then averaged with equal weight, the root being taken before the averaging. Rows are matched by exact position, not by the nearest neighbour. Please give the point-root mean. 2.06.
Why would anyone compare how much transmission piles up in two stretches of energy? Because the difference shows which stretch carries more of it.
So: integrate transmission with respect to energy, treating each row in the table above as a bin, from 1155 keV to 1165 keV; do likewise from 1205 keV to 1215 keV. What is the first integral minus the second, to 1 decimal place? 5.0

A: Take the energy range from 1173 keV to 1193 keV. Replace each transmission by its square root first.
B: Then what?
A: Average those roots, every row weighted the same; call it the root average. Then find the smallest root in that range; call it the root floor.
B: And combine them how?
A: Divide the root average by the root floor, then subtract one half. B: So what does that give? 0.505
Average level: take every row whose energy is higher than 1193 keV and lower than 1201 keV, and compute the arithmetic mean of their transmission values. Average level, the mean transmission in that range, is 4.15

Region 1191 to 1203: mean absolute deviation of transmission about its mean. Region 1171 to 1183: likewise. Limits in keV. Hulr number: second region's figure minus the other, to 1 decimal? 0.0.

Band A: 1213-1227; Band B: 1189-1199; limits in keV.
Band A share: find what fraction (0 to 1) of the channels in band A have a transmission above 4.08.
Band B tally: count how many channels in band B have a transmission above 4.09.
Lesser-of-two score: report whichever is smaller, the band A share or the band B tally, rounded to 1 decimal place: 0.0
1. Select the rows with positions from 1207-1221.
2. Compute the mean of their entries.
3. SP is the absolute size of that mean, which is 2.9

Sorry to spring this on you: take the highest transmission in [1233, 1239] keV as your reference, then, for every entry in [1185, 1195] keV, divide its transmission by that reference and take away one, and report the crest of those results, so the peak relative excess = -0.024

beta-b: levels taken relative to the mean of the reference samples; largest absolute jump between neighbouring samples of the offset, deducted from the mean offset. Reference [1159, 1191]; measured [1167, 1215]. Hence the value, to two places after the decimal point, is -0.60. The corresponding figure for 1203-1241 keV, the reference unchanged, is -1.28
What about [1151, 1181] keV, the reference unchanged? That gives -0.07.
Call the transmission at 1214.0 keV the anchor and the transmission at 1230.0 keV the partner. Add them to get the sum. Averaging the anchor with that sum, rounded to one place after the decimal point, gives 5.1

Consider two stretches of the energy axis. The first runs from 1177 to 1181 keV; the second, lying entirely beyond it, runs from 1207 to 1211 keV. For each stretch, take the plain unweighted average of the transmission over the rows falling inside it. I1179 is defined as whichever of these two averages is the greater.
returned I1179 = 4.09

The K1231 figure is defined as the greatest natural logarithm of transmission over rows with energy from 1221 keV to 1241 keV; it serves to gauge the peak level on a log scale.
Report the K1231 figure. 1.46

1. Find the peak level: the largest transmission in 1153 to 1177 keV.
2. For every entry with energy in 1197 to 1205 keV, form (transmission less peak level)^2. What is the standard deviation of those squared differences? 0.0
